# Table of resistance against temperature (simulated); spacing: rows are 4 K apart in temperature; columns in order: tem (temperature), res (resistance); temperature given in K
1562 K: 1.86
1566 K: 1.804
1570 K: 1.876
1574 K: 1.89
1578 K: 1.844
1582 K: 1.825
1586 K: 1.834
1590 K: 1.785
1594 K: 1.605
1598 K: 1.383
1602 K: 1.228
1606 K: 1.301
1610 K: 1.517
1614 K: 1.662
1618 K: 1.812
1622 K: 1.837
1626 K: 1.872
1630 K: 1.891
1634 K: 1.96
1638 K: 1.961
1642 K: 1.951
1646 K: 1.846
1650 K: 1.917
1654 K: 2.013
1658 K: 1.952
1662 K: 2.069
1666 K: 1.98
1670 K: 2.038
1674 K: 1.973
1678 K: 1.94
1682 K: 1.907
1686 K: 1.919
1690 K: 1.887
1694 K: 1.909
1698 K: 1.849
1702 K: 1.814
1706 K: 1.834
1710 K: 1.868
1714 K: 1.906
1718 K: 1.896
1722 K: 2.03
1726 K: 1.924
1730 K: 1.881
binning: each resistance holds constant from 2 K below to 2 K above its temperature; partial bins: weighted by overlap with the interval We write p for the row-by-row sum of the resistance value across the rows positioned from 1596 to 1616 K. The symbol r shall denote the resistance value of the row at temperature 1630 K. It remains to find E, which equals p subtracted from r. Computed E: -5.2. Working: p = 7.1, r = 1.891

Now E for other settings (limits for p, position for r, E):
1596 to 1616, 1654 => -5.1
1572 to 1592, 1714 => -7.3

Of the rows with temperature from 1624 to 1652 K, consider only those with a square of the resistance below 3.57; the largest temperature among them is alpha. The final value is 1646 K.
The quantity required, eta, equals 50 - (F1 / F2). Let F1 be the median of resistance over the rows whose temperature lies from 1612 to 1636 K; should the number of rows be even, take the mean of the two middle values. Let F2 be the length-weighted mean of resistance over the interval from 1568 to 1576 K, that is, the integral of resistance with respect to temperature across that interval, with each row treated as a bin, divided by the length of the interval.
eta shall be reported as 49.0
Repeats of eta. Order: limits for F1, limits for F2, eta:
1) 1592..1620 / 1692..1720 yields 49.2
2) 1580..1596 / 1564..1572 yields 49.0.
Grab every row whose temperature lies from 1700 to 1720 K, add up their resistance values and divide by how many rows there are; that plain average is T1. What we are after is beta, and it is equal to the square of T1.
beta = 3.5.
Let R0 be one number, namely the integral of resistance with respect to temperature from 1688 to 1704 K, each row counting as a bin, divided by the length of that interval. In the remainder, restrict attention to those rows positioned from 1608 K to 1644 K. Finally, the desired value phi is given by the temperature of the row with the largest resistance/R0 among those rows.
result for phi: 1638 K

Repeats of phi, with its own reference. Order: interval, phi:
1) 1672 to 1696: 1674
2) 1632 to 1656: 1654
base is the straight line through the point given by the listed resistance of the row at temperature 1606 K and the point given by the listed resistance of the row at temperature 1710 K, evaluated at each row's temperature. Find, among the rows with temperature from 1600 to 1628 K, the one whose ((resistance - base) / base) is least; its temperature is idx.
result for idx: 1602 K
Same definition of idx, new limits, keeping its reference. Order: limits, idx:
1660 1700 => 1698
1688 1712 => 1706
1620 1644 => 1642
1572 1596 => 1594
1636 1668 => 1646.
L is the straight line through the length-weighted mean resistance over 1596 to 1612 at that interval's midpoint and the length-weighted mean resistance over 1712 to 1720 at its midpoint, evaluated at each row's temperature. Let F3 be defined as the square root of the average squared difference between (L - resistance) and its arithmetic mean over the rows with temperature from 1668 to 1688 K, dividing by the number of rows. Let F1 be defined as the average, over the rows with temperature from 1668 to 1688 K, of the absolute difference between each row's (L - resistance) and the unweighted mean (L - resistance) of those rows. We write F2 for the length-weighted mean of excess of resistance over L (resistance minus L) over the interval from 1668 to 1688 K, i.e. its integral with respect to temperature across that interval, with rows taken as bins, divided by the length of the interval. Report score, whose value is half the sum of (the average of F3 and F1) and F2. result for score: 0.15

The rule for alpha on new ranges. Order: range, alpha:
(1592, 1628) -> 1626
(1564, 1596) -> 1594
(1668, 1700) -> 1698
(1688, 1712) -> 1710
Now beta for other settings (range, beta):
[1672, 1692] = 3.7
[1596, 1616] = 2.0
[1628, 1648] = 3.7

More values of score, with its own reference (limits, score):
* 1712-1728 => 0.03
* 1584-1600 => 0.27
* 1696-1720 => 0.01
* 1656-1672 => 0.20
